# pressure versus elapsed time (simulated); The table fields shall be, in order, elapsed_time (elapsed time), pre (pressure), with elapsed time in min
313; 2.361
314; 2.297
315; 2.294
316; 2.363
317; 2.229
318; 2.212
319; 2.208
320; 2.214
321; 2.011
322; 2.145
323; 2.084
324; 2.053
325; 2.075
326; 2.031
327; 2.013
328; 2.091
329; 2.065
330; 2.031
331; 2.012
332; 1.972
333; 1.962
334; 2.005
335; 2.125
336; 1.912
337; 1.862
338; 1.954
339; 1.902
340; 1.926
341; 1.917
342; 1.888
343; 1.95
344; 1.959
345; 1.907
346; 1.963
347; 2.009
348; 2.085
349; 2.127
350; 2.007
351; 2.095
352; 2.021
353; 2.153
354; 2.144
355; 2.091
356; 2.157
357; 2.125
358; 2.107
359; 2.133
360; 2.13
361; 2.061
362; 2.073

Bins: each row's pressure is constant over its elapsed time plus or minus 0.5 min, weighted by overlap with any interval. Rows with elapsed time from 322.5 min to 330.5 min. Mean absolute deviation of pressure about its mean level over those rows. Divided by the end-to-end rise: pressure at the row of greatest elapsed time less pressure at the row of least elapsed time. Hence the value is -0.4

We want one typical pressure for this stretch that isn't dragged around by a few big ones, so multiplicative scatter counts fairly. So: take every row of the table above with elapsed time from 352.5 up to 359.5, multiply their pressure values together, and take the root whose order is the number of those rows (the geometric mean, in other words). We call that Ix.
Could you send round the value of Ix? 2.13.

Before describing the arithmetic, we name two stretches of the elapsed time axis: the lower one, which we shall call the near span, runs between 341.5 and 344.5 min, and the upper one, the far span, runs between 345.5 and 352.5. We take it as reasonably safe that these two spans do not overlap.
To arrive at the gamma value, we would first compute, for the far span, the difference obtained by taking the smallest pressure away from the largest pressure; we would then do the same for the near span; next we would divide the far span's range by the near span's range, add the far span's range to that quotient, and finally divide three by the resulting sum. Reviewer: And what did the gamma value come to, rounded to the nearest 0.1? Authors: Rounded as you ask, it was 1.2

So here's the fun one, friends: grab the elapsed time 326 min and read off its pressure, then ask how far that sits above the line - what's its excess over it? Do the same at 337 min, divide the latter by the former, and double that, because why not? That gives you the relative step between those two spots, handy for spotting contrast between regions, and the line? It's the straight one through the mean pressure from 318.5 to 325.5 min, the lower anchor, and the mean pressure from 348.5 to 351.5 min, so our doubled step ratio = 6.0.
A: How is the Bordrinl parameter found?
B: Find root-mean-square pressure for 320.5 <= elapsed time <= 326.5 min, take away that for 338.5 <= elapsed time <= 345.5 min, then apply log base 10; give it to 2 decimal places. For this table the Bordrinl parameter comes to -0.84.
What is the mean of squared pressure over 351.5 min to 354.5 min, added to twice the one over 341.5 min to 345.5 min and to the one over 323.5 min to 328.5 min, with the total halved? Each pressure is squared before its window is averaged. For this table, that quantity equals 8.04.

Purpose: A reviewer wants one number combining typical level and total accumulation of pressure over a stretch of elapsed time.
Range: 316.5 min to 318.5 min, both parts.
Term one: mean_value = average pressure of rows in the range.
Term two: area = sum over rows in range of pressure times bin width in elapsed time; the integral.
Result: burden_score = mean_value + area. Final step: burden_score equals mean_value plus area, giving 6.7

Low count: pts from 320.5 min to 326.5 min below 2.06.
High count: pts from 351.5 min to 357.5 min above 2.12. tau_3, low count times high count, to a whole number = 12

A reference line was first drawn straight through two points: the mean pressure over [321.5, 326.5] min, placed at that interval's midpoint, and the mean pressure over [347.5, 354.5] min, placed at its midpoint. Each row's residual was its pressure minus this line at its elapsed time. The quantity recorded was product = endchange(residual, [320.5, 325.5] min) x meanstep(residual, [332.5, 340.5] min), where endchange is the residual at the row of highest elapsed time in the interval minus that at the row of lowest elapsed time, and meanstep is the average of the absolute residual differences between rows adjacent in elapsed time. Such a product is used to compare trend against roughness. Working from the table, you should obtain 0.0053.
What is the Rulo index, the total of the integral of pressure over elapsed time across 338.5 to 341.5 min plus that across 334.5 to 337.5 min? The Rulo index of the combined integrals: 11.6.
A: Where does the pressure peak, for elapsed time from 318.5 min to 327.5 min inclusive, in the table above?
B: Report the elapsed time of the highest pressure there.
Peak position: 320 min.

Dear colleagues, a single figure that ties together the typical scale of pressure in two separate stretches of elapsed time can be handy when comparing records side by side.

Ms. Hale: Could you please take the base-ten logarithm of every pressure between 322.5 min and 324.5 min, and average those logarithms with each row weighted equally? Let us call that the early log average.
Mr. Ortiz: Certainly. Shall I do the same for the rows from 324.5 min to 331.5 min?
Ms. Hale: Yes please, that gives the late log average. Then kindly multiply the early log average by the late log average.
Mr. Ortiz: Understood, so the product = 0.098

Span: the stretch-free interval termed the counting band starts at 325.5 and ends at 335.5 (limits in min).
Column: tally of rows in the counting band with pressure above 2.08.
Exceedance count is 2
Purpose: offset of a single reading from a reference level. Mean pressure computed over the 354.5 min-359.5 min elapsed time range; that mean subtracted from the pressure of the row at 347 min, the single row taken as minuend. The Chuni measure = -0.11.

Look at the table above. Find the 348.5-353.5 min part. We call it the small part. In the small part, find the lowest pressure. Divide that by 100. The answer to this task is 0.0201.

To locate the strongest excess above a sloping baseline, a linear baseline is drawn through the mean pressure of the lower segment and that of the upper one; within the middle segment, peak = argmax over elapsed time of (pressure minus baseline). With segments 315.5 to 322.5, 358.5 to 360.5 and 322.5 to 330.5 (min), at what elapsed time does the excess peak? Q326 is 328 min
